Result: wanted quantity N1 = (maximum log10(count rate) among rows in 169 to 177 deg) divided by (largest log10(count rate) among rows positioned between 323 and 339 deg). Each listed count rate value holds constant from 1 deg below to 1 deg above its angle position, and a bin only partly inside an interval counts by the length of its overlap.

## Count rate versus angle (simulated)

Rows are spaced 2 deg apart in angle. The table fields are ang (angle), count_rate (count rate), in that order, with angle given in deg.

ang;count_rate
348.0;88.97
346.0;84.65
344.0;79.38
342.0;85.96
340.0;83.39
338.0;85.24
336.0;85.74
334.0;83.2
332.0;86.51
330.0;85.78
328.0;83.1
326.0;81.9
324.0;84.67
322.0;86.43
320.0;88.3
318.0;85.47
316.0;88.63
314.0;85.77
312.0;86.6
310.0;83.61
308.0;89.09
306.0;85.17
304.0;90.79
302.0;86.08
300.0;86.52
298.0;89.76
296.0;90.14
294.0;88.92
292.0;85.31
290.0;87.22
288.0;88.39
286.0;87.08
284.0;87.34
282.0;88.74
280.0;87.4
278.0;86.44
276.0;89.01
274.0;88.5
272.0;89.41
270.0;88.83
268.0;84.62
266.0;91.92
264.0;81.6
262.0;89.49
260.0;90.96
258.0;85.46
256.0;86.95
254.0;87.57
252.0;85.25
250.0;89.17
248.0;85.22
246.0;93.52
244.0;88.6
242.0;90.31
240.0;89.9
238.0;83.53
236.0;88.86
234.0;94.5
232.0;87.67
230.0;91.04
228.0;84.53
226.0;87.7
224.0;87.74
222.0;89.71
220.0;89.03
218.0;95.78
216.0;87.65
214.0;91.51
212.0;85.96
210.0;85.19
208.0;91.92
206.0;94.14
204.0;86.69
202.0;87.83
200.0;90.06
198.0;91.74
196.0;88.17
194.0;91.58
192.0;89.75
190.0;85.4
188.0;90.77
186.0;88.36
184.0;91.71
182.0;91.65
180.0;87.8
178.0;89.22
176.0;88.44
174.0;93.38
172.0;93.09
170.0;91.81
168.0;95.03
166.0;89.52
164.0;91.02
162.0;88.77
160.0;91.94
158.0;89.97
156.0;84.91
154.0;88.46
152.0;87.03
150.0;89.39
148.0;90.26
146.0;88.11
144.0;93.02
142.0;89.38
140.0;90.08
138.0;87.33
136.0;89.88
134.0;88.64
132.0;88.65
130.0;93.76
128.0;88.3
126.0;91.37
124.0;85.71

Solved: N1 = 1.017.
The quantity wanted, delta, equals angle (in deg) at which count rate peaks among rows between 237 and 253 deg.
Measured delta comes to 246.0 deg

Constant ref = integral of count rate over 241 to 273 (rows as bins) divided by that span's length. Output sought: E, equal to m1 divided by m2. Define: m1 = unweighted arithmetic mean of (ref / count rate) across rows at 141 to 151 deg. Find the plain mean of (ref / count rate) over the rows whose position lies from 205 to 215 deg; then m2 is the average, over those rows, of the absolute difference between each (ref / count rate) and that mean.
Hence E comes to 26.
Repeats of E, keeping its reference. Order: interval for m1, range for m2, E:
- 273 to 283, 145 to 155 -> 95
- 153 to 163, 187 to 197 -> 47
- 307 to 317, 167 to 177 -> 54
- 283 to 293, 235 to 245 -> 46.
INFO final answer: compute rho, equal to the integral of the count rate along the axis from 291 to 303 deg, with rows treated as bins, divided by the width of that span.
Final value 87.8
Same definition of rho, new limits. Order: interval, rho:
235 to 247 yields 89.1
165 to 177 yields 91.9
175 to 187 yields 89.5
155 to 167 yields 89.4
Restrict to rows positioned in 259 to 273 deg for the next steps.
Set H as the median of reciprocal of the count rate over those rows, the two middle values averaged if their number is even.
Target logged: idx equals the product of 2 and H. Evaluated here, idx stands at 0.0224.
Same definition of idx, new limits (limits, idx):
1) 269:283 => 0.0225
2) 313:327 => 0.0233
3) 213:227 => 0.0225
